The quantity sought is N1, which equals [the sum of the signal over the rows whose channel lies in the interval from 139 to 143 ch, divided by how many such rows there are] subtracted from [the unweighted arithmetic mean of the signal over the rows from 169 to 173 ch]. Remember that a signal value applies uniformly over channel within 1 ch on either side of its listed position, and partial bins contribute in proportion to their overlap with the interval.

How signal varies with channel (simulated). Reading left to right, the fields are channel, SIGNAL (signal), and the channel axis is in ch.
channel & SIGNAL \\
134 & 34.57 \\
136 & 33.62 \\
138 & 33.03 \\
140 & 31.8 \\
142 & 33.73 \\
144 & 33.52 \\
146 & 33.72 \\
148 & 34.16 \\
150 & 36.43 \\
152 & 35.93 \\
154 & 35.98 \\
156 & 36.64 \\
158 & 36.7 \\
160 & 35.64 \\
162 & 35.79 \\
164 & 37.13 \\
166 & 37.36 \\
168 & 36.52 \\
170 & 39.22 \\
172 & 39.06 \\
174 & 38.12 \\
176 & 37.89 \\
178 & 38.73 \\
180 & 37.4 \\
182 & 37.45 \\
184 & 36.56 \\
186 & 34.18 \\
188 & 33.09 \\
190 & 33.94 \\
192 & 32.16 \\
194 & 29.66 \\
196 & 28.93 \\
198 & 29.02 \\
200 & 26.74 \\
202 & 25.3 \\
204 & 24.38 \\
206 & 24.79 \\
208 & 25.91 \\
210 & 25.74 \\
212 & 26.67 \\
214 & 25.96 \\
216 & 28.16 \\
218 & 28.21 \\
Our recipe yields 6.4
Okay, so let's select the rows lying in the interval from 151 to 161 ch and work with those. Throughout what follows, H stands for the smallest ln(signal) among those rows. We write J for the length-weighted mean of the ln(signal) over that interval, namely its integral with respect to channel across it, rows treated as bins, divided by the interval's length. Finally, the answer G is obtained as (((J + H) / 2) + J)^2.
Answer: 51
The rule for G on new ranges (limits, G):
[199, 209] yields 42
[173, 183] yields 53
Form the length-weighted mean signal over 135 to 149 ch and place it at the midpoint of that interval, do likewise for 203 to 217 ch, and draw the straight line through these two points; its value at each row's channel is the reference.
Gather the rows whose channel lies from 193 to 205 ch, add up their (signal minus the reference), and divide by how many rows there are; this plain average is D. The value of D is 0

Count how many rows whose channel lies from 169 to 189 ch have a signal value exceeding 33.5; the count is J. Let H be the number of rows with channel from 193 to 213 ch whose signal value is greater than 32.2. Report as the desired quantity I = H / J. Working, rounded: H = 0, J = 9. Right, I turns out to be 0.0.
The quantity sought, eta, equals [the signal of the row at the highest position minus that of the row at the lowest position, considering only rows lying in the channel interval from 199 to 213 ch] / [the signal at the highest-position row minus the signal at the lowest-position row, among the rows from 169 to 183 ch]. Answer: 0.0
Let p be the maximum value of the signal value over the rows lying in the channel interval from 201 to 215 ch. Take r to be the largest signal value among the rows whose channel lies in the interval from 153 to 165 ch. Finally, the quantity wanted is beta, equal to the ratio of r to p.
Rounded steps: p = 26.67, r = 37.13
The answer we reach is 1.39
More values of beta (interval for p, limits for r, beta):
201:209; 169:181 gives 1.51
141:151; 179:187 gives 1.03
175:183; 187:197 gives 0.88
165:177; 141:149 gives 0.87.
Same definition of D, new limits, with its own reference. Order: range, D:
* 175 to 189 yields 7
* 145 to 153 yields 2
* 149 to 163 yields 4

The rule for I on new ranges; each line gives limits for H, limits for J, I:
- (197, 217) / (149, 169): 0.0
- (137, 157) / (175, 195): 1.3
